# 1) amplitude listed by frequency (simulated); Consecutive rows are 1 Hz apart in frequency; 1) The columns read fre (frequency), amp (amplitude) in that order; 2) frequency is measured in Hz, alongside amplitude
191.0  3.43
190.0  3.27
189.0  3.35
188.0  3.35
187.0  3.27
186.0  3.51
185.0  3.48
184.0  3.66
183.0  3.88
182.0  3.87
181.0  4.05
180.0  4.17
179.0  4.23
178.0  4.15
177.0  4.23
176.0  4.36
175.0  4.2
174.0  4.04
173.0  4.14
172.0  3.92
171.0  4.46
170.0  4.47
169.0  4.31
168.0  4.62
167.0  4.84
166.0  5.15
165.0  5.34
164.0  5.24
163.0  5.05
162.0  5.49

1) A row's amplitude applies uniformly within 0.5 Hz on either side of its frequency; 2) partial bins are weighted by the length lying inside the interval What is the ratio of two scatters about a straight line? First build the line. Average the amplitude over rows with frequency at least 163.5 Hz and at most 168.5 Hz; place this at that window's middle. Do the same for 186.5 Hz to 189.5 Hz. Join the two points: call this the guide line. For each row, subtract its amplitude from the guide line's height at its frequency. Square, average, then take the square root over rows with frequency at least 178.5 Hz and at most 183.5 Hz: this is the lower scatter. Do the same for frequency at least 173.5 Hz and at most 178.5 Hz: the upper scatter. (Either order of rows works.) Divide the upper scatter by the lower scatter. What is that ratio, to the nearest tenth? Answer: 1.0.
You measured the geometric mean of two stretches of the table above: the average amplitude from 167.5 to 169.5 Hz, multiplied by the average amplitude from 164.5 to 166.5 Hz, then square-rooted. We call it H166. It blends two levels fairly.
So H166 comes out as 4.8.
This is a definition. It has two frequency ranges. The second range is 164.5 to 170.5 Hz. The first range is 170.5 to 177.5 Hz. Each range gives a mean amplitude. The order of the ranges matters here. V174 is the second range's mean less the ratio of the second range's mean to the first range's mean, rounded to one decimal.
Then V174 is 3.6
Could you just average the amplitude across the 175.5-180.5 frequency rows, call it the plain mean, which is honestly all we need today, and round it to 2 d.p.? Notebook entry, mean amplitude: 4.23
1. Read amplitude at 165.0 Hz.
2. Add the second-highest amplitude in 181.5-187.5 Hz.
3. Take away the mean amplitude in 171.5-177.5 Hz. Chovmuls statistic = 5.1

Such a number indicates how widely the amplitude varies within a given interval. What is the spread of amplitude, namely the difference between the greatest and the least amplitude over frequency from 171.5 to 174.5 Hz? 0.22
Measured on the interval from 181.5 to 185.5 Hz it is 0.40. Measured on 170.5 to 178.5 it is 0.54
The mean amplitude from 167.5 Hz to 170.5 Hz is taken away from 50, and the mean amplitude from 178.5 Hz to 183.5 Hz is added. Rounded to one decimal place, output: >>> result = 49.6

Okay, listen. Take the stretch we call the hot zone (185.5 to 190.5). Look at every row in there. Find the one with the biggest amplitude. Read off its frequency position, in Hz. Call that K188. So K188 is 186.0 Hz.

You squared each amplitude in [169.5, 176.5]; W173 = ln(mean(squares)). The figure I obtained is 2.9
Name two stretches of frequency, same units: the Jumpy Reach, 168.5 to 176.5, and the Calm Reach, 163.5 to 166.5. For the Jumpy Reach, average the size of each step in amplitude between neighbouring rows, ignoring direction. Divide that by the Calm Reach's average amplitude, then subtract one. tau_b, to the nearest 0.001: -0.963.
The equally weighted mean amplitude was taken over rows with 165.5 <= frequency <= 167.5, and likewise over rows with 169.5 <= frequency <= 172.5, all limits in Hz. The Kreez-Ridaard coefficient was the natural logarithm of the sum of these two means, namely 2.228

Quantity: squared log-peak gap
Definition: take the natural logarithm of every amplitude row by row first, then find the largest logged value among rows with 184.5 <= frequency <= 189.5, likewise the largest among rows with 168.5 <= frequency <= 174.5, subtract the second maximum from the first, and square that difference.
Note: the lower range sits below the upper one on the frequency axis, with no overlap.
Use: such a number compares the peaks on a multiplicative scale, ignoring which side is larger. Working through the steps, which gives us 0.058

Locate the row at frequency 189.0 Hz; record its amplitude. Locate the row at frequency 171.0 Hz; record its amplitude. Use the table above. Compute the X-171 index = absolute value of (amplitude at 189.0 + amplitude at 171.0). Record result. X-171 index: 7.8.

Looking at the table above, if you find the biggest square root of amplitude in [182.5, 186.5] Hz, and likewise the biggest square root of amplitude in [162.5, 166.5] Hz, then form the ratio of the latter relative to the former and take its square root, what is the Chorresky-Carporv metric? 1.08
